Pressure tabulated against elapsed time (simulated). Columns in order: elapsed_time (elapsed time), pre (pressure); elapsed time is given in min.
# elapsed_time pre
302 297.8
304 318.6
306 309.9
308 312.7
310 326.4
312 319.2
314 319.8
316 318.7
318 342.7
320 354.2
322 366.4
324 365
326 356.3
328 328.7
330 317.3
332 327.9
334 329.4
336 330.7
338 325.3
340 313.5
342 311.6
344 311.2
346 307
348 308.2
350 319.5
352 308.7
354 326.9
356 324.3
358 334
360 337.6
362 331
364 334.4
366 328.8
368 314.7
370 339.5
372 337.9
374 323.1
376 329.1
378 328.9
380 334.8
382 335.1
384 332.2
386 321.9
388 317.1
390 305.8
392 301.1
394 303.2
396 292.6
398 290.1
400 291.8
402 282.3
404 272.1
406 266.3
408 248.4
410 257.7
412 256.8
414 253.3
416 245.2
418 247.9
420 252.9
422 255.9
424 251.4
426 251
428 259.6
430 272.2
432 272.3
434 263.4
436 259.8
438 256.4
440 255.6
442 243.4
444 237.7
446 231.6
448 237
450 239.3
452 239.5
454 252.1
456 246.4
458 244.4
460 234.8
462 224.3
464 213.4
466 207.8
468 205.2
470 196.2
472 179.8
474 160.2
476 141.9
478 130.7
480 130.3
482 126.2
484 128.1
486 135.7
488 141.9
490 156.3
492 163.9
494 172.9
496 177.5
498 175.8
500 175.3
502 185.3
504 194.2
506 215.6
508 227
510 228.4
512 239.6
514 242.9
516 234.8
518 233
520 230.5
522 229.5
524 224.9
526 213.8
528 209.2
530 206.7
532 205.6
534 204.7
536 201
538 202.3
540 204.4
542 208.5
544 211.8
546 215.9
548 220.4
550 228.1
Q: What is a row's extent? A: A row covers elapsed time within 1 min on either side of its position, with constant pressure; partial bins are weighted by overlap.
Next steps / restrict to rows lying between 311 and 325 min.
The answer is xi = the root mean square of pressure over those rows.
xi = 341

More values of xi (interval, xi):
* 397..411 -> 273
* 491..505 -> 178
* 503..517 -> 227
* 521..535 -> 214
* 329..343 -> 322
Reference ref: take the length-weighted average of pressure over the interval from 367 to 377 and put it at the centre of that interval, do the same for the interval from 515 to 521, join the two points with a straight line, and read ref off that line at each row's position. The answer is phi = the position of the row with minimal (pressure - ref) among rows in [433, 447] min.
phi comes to 446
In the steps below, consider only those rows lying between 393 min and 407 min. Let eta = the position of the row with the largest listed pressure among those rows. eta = 394 min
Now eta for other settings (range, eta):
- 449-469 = 454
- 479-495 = 494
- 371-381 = 372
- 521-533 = 522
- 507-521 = 514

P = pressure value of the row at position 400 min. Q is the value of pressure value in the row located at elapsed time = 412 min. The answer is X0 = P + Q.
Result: 549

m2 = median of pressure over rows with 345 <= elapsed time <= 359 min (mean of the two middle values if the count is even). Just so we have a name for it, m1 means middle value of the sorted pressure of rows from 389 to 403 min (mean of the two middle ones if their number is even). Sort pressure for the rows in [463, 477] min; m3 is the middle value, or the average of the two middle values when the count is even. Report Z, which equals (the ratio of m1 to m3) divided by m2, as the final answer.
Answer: 0.0047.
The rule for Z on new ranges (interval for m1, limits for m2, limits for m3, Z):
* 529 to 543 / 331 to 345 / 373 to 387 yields 0.0019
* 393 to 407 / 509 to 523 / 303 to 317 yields 0.0039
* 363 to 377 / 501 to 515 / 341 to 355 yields 0.0047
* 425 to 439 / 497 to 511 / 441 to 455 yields 0.0056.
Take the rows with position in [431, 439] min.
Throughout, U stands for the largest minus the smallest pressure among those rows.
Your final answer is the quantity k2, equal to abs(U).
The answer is 15.9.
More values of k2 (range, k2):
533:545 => 10.8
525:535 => 9.1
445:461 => 20.5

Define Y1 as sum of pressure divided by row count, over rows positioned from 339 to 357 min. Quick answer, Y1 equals 315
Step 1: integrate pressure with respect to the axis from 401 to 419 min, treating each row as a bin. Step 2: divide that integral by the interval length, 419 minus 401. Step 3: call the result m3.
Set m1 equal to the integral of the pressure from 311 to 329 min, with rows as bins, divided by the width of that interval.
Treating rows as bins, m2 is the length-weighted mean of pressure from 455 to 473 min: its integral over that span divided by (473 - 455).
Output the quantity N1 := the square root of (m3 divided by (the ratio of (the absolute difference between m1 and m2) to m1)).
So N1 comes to 27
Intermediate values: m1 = 341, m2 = 217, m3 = 259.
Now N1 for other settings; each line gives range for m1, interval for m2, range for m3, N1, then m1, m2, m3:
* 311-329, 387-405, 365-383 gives 49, 341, 295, 330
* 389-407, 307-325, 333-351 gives 44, 289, 336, 317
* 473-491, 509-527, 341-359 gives 22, 139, 231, 317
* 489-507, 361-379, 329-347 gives 20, 180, 330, 319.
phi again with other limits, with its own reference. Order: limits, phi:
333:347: 346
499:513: 500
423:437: 424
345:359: 346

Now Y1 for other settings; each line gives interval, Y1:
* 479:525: 190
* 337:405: 317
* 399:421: 261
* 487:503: 169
